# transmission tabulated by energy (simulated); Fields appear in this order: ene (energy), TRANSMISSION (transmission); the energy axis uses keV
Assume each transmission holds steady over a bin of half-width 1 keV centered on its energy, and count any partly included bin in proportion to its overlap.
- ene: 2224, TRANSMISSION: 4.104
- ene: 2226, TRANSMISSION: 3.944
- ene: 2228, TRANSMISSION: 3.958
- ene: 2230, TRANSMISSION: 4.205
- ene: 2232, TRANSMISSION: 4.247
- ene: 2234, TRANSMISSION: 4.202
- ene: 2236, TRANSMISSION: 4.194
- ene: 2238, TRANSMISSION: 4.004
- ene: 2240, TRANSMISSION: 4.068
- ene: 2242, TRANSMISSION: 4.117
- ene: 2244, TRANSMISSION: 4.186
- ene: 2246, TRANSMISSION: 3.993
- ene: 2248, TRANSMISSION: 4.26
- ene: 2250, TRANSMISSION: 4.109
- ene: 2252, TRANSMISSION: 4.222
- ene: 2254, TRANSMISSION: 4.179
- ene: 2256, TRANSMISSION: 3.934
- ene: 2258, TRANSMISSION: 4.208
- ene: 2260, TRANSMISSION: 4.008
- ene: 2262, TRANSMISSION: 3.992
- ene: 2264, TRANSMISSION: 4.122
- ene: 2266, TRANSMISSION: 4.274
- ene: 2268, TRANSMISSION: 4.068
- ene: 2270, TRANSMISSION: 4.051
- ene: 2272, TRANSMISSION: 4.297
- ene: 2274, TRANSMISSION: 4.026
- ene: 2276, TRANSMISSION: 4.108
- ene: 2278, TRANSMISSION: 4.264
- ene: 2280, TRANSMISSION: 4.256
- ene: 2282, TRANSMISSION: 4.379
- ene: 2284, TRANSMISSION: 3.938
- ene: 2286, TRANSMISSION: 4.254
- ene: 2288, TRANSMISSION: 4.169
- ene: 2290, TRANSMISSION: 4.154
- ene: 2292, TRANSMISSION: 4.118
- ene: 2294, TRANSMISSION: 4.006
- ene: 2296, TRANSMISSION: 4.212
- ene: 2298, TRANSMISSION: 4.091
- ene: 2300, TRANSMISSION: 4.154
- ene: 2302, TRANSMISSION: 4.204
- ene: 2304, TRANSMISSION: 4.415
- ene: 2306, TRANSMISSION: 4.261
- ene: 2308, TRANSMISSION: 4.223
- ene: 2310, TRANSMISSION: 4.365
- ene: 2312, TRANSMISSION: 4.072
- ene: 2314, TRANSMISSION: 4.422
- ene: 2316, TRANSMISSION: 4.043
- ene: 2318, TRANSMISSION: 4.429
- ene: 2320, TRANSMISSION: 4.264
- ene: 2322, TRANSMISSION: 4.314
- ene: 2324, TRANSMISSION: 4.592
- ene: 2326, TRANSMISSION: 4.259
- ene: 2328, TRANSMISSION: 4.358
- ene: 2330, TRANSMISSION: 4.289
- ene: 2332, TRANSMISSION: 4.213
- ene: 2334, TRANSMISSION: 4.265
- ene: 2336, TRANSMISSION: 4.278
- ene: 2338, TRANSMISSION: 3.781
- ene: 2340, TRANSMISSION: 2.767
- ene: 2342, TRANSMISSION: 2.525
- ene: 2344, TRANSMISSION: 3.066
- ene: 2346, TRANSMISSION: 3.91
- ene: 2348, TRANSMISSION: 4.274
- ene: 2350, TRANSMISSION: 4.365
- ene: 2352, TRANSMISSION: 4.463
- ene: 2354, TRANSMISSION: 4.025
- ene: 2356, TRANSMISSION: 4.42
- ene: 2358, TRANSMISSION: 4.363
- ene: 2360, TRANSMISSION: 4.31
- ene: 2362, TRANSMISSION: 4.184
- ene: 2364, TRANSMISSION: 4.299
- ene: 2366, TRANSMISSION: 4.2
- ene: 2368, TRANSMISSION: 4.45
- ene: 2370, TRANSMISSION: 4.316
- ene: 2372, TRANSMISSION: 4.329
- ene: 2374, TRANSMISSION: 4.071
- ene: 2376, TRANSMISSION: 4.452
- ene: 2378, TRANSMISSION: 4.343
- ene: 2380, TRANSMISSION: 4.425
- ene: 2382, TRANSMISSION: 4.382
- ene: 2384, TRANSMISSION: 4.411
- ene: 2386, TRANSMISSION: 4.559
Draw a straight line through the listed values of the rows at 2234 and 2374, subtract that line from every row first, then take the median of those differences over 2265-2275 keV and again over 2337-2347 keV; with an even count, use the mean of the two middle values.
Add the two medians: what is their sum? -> -1.1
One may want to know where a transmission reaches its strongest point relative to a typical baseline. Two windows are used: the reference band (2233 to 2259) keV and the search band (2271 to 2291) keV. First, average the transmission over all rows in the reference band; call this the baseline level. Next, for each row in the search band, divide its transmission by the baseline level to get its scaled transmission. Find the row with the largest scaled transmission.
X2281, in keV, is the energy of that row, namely 2282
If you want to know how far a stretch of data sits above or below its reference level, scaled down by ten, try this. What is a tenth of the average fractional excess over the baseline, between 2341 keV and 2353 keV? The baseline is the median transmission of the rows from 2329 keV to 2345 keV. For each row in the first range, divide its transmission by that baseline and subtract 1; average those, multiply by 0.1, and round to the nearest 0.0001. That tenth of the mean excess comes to -0.0058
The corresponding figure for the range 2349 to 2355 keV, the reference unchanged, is 0.0072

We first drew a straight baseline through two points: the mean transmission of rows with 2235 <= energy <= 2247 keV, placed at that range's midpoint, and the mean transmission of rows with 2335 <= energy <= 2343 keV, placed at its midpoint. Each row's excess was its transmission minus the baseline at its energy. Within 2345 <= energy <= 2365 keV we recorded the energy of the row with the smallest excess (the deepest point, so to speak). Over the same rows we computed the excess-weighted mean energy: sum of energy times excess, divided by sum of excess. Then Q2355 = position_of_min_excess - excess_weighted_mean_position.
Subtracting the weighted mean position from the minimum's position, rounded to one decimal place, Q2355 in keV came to -9.5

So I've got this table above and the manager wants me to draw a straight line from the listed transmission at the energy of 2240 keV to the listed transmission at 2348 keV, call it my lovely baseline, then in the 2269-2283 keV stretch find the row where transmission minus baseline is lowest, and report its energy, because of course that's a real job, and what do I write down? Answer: 2274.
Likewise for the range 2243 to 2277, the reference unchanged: 2256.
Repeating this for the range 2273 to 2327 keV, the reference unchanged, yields 2284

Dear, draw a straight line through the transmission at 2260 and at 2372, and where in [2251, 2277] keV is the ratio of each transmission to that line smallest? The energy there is 2256 keV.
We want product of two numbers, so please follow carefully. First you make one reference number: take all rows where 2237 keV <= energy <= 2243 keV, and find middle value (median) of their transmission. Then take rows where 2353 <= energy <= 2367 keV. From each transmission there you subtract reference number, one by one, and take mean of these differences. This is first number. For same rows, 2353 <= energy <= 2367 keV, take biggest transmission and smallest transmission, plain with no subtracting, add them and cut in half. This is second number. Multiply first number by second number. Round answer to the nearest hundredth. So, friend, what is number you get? 0.80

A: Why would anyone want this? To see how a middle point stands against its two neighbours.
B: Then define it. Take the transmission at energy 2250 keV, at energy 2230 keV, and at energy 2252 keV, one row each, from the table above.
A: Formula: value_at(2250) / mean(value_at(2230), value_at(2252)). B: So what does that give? 0.98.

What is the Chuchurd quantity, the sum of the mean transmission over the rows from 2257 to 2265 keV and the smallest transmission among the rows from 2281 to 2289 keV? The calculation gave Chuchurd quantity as 8.02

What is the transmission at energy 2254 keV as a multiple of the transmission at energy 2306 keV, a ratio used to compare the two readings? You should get 0.98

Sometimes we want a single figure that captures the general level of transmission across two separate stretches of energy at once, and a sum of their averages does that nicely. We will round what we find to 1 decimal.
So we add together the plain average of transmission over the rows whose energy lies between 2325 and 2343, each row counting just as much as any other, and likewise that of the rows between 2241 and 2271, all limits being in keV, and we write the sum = 8.0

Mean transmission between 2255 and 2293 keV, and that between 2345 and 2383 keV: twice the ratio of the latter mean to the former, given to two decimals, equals 2.08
